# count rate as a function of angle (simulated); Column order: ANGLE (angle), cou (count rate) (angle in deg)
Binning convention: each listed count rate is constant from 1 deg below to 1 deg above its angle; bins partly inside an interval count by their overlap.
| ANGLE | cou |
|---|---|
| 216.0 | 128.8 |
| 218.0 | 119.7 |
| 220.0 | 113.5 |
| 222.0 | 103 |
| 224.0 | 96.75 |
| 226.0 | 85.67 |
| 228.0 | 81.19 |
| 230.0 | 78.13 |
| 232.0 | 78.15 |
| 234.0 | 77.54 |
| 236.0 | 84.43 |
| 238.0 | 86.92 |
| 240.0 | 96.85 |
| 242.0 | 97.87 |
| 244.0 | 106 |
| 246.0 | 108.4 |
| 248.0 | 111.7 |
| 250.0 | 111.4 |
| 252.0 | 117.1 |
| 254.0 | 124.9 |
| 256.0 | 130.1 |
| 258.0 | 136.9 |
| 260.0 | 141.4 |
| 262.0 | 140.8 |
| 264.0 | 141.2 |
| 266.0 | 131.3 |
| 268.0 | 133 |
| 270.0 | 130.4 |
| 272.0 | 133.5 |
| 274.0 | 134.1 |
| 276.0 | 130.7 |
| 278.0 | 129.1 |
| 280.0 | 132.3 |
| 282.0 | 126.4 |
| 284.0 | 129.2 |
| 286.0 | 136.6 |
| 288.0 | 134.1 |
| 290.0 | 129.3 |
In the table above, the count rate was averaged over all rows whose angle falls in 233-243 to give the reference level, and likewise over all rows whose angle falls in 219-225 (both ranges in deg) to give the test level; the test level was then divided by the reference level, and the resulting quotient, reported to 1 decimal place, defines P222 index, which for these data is 1.2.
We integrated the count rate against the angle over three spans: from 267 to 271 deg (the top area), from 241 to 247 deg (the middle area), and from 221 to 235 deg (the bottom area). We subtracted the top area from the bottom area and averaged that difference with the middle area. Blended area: 649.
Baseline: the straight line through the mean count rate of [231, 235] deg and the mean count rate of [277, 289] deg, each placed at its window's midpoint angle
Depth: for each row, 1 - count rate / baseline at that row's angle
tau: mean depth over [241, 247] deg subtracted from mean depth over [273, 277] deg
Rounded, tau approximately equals 0.08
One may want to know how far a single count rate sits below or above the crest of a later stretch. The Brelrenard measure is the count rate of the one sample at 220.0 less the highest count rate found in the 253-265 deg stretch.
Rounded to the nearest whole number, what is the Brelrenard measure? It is -28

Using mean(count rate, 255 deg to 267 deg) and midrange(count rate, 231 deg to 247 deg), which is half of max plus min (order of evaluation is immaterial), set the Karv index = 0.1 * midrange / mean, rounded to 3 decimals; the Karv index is 0.068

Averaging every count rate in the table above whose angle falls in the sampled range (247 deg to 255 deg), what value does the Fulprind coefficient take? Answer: 116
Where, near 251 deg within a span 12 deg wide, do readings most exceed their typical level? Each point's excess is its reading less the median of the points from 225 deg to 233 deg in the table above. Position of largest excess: 256.0 deg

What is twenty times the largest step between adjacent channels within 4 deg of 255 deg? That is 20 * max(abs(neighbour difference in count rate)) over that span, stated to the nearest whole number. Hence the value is 156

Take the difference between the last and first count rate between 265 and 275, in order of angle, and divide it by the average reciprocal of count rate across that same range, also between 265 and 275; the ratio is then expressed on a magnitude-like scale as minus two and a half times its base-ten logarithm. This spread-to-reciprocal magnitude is -6.4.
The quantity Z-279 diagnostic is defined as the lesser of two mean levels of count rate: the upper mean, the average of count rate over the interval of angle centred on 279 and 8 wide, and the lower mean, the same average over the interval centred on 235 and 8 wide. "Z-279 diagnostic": 82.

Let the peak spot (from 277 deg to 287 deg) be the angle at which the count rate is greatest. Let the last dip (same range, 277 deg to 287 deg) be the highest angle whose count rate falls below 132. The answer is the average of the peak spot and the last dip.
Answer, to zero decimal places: 285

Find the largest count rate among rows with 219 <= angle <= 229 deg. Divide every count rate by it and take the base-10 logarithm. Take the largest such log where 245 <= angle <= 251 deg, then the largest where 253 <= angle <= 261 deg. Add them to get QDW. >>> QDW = 0.089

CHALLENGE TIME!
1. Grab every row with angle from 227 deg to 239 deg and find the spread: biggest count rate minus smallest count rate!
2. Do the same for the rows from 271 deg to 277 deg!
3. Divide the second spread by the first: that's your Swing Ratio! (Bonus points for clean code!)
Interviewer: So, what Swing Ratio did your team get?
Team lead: 0.36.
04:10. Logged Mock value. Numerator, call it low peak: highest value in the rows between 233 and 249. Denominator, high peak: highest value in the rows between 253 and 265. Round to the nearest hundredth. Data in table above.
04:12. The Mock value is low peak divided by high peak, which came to 0.79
